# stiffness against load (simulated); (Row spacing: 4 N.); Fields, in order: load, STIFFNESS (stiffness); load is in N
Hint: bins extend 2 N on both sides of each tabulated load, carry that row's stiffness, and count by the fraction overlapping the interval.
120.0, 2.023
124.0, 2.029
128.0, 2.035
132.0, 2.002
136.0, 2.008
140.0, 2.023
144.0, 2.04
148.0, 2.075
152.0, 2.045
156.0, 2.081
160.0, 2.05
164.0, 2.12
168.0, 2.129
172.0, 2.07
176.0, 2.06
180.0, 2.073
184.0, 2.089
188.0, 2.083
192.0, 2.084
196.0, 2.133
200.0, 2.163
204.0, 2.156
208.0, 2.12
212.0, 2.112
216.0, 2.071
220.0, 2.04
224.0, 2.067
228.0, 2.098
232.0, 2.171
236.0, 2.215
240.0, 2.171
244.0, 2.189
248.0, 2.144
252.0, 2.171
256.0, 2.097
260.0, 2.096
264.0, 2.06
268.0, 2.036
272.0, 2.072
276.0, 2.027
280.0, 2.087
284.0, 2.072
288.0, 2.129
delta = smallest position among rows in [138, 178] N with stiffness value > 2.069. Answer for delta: 148.0 N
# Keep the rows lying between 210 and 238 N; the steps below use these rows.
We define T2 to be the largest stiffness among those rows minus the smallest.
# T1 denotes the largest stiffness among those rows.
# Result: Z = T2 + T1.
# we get 2.39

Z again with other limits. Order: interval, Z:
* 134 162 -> 2.15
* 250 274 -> 2.31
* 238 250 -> 2.23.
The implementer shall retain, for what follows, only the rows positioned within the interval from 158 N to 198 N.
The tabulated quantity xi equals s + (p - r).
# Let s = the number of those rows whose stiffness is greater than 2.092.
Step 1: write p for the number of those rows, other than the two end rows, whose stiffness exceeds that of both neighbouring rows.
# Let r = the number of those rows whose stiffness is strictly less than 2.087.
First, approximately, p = 2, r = 6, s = 3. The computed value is -1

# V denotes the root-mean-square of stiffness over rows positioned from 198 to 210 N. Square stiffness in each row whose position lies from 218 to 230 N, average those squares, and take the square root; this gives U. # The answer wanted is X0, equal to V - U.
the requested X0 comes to 0.08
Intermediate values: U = 2.07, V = 2.15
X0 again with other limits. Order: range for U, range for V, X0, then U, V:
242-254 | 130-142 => -0.16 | 2.17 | 2.01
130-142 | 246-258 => 0.13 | 2.01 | 2.14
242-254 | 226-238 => -0.01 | 2.17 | 2.16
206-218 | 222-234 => 0.01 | 2.10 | 2.11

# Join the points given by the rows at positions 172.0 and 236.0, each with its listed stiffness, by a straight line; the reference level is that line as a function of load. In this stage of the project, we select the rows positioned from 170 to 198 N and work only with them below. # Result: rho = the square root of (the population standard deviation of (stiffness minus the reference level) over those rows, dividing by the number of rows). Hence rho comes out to 0.11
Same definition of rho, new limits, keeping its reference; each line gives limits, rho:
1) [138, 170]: 0.15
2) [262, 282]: 0.15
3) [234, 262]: 0.24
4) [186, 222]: 0.23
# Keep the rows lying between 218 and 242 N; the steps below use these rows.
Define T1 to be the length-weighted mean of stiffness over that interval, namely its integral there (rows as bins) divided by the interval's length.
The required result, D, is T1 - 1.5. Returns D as 0.627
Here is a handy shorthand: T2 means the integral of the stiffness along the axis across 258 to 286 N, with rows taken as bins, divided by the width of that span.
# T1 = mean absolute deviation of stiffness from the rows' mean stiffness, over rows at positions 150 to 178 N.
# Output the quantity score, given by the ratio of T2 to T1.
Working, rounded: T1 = 0.026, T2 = 2.06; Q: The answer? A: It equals 78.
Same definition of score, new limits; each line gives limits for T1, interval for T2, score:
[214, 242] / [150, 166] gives 36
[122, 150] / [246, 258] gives 126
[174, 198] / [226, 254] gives 135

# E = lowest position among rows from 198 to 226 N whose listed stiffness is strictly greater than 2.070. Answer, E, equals 200.0 N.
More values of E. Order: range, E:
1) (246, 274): 248.0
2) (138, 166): 148.0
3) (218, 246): 228.0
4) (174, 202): 180.0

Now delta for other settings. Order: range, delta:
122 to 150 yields 148.0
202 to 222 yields 204.0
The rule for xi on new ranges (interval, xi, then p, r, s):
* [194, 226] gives 3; 1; 3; 5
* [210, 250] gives 6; 2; 3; 7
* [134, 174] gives -3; 3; 8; 2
